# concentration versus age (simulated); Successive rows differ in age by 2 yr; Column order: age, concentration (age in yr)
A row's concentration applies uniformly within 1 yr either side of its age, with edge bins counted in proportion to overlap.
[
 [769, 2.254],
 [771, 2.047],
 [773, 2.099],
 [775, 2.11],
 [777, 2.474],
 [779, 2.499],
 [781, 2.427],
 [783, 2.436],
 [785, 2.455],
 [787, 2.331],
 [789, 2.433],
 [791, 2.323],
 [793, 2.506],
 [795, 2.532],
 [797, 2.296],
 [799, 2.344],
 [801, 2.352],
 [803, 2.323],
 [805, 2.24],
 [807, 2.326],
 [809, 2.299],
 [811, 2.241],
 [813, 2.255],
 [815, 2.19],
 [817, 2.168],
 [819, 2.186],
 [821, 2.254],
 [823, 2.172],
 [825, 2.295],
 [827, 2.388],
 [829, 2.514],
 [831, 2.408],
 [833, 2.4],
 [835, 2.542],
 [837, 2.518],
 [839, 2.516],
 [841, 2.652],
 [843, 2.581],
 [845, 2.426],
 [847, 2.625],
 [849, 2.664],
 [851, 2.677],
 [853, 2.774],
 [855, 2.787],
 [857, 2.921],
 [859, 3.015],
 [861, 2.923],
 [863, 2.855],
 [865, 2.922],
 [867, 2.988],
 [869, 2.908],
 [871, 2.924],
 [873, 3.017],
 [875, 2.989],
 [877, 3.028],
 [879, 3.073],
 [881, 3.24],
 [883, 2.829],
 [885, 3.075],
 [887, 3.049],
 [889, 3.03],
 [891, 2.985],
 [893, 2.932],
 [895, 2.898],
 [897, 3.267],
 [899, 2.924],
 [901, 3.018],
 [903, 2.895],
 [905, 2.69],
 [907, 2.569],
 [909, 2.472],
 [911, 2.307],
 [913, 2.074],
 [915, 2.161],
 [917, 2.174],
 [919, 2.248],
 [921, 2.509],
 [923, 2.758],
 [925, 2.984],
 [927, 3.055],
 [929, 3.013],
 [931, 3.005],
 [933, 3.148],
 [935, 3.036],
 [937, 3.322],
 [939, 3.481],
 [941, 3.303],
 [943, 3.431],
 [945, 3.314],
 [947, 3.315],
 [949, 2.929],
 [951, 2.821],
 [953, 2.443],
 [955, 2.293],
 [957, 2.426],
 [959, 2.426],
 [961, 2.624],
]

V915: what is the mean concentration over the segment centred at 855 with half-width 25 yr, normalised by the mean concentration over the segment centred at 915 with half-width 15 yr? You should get 1.07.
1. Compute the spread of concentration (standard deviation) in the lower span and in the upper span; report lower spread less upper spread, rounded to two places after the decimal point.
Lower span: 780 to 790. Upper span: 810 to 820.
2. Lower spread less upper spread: 0.01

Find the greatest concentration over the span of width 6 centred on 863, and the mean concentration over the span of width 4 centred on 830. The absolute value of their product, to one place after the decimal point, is 7.2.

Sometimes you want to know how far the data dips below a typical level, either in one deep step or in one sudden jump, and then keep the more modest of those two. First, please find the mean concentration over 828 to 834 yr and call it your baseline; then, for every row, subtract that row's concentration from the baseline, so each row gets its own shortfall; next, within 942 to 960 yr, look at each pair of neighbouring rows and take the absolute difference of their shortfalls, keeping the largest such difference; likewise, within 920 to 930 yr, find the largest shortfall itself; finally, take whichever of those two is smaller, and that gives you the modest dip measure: -0.1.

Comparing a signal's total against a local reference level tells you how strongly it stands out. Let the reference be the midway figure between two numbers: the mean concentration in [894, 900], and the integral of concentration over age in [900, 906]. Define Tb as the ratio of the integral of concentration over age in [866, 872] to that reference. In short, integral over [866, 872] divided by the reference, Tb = 1.74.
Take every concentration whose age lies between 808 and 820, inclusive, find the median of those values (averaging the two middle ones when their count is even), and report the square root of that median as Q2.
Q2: 1.49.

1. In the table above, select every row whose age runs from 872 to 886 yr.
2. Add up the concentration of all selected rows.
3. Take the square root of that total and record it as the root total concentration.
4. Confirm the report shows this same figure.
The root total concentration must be 4.61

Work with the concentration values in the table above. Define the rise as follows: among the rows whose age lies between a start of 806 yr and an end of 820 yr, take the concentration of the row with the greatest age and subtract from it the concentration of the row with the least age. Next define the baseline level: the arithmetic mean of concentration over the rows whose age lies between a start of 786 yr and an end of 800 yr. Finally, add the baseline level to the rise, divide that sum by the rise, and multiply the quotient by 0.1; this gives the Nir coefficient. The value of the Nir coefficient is -1.6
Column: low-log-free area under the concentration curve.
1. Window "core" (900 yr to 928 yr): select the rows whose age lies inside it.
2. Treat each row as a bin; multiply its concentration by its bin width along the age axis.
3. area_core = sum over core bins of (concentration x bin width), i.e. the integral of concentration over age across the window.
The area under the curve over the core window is 72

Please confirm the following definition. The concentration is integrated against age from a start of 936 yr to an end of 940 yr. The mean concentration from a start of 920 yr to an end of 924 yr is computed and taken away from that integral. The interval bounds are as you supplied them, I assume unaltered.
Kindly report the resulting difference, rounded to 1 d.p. 11.0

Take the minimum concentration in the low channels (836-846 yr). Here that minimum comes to 2.426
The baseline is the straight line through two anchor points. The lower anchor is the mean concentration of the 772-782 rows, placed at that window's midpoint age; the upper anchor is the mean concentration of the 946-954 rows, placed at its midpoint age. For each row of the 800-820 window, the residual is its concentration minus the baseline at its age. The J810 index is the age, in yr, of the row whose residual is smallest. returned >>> 817 yr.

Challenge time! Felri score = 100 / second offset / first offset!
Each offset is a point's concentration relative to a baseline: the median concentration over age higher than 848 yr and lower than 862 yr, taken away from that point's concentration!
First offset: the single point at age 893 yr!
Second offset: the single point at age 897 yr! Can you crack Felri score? 1437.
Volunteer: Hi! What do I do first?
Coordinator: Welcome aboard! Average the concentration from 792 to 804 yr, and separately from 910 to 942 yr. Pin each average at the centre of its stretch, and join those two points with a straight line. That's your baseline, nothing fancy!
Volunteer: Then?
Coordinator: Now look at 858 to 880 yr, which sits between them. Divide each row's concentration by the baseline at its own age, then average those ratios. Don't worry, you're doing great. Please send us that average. 1.14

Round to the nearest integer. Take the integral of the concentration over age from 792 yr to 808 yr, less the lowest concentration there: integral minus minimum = 36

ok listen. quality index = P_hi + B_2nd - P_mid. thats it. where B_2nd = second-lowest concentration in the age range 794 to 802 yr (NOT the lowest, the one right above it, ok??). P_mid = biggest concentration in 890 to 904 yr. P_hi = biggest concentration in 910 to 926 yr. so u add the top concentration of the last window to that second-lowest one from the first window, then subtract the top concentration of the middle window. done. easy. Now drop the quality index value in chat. 2.06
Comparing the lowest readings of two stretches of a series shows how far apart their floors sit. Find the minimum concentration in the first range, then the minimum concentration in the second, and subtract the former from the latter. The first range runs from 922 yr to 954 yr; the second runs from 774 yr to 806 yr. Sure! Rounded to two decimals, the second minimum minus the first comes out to -0.33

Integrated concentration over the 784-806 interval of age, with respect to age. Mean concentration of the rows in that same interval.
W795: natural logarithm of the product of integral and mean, 4.8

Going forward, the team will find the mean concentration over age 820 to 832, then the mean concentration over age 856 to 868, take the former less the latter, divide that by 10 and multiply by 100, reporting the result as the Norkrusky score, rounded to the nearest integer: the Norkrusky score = -6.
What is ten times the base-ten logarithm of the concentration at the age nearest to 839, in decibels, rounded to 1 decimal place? 4.0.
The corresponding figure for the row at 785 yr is 3.9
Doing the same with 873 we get 4.8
